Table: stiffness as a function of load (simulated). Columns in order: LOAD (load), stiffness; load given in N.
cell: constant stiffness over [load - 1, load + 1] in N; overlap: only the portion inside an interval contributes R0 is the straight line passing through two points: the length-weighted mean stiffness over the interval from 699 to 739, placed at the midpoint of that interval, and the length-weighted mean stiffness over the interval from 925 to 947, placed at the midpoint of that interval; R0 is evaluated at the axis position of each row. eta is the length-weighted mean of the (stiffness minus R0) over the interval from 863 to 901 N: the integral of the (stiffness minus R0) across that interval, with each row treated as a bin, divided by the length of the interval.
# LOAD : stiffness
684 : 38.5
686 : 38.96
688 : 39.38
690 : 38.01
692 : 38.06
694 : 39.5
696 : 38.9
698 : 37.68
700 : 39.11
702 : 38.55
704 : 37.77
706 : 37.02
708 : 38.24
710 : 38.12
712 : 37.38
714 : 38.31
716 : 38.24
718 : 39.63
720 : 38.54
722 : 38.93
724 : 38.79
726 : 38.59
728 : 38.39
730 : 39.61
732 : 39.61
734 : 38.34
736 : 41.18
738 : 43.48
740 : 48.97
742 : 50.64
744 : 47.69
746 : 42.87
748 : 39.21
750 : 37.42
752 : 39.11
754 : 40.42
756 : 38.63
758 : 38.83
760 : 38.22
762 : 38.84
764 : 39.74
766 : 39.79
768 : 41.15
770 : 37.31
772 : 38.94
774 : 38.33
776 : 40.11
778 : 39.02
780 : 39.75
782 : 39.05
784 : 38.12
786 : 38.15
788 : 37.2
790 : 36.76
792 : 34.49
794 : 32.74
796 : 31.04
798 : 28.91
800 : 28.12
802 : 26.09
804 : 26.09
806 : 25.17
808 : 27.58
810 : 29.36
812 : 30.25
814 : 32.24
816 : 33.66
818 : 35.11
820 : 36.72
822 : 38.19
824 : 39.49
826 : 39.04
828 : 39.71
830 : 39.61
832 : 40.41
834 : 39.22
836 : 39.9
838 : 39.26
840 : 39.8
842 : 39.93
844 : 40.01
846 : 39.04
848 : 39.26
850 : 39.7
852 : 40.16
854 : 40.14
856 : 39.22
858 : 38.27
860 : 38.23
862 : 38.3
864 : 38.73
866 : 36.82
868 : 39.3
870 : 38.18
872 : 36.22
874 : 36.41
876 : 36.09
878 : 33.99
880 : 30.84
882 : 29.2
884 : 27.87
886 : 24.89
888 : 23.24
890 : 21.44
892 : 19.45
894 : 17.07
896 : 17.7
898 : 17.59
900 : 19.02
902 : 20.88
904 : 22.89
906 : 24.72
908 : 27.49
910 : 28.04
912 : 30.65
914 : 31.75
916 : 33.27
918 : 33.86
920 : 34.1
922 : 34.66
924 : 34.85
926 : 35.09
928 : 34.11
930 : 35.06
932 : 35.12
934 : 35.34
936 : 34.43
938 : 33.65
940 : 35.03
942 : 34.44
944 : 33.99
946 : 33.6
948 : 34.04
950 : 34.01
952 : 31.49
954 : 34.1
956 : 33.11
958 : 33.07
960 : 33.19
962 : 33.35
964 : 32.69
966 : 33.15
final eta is -7.0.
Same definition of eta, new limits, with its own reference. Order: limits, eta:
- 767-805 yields -2.2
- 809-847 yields 0.7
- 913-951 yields -0.4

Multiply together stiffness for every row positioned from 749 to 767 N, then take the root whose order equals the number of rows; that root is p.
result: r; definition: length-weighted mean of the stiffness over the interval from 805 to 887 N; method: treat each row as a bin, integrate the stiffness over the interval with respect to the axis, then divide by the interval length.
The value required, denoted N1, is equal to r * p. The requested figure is 1413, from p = 39.0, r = 36.2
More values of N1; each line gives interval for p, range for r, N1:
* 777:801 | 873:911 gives 883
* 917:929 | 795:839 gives 1167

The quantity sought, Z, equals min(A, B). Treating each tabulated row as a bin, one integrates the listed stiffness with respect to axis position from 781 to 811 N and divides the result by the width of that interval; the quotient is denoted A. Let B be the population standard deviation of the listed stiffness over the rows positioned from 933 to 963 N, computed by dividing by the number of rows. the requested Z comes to 0.9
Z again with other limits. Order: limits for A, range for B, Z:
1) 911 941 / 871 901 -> 7.1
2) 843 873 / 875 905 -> 5.9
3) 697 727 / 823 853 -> 0.4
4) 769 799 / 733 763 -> 4.1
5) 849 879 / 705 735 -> 0.7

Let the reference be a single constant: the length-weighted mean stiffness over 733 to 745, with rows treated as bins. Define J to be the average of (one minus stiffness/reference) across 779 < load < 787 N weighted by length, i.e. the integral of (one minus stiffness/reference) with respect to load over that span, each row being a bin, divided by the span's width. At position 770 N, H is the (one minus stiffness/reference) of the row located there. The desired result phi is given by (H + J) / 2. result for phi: 0.156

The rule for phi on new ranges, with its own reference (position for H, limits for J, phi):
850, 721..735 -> 0.128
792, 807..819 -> 0.269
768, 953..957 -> 0.170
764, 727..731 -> 0.126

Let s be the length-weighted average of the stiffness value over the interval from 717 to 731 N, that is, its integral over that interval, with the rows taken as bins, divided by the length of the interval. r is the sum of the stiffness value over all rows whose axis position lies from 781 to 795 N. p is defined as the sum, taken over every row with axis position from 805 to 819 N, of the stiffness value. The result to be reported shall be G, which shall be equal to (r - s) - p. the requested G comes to 4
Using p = 213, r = 257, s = 38.9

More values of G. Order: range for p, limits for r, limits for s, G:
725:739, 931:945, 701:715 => -75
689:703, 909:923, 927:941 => -78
